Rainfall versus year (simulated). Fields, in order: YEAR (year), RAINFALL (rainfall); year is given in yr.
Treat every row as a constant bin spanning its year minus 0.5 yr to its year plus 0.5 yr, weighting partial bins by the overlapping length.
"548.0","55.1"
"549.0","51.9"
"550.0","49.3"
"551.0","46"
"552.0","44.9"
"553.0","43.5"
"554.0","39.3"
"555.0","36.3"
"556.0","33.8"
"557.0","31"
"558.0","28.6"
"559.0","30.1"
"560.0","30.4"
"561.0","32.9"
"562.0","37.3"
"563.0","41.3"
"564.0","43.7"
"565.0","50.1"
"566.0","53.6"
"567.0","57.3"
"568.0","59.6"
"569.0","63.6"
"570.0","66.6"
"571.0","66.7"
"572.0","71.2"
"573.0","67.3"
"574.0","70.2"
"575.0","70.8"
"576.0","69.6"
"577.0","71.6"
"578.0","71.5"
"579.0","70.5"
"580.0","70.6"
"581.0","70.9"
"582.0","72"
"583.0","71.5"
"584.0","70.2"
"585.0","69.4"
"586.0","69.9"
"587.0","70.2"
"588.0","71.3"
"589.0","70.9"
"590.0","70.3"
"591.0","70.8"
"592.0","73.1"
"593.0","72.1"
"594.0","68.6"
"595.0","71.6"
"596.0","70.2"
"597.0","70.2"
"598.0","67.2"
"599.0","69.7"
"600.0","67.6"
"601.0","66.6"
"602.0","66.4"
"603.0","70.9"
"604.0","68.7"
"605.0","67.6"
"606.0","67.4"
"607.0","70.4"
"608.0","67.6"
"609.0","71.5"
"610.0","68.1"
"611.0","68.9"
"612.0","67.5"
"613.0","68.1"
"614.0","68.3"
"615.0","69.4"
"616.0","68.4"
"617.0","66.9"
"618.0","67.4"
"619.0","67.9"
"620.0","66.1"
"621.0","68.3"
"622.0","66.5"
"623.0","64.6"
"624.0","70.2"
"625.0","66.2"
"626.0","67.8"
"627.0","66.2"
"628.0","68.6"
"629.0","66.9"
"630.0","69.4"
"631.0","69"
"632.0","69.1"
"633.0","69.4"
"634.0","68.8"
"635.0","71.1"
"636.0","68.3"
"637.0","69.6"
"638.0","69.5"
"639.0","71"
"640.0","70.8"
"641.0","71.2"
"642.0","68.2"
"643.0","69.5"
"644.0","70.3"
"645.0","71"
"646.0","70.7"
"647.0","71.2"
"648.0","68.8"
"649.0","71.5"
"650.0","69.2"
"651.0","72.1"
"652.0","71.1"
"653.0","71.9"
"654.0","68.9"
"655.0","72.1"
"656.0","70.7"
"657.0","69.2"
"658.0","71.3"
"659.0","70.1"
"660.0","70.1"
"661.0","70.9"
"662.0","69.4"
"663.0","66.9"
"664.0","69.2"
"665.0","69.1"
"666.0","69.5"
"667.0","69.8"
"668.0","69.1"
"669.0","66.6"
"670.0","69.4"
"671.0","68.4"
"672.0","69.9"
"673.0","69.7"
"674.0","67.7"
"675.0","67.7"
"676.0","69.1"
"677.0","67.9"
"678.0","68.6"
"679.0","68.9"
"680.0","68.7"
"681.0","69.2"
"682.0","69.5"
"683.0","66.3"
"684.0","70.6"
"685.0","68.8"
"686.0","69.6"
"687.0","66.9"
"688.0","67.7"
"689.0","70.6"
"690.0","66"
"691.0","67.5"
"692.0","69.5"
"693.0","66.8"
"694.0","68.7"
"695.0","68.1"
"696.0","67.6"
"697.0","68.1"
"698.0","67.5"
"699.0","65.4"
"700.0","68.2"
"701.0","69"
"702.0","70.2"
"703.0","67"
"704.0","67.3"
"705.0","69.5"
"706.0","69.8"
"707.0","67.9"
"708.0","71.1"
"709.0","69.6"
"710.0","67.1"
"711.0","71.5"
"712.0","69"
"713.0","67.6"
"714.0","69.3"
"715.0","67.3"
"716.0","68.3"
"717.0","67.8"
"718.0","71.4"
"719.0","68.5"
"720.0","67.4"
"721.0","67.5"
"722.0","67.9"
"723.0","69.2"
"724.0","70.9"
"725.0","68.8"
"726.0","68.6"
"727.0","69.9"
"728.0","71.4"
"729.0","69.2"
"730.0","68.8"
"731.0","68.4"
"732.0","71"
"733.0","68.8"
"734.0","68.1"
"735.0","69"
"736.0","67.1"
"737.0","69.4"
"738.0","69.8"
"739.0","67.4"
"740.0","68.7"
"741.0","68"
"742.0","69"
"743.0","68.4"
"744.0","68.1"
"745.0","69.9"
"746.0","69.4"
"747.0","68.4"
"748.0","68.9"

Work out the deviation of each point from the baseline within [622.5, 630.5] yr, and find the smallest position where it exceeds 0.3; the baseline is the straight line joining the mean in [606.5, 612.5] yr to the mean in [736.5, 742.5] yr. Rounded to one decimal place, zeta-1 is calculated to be 624.0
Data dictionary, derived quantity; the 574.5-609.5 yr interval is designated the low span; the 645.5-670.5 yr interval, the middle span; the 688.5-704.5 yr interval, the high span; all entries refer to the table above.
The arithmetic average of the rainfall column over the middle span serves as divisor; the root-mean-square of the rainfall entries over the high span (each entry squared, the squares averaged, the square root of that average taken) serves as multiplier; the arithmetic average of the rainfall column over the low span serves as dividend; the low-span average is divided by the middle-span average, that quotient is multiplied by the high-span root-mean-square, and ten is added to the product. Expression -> 78.0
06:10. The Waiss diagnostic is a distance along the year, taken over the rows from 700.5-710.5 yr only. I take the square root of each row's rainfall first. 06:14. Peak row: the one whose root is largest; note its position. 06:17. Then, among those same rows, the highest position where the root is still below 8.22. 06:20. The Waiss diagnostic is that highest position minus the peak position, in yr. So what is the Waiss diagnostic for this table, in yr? 2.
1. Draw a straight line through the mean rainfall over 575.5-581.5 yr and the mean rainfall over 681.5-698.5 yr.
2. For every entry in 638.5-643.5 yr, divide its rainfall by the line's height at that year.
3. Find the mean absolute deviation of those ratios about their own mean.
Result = 0.014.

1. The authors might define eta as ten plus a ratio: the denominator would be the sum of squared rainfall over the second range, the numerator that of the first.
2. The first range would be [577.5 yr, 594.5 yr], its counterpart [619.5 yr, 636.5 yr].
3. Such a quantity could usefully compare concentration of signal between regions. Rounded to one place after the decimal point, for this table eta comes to 11.1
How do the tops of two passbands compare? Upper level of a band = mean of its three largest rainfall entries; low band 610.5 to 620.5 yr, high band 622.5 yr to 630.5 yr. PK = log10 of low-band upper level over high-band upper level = -0.0031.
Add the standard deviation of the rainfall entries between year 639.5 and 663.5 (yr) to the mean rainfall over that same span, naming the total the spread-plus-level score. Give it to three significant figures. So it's 71.6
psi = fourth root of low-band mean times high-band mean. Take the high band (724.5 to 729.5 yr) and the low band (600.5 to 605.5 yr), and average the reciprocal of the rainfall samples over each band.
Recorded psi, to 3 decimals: 0.121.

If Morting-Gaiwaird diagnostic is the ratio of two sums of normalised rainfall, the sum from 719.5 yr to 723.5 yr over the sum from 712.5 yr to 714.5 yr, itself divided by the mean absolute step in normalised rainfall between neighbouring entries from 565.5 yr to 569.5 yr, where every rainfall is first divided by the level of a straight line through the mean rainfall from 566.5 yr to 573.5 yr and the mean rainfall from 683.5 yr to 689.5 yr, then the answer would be 39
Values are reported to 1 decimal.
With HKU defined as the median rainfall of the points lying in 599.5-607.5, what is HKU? 67.6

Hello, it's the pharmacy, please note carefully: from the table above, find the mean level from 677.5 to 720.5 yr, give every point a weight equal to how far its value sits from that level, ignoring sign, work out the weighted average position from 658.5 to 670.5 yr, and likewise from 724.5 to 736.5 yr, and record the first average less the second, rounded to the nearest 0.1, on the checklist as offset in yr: -66.6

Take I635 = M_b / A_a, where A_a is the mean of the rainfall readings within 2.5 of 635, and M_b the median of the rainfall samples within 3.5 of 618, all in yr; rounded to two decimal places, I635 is 0.98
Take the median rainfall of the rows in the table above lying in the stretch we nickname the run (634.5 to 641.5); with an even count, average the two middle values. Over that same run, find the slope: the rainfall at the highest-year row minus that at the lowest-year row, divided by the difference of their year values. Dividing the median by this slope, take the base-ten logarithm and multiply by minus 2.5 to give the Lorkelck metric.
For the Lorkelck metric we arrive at -9.1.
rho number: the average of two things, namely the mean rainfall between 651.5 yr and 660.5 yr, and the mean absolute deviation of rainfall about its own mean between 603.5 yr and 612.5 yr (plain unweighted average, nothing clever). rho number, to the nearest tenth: 35.9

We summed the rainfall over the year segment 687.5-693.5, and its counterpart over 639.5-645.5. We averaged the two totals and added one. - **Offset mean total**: 416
